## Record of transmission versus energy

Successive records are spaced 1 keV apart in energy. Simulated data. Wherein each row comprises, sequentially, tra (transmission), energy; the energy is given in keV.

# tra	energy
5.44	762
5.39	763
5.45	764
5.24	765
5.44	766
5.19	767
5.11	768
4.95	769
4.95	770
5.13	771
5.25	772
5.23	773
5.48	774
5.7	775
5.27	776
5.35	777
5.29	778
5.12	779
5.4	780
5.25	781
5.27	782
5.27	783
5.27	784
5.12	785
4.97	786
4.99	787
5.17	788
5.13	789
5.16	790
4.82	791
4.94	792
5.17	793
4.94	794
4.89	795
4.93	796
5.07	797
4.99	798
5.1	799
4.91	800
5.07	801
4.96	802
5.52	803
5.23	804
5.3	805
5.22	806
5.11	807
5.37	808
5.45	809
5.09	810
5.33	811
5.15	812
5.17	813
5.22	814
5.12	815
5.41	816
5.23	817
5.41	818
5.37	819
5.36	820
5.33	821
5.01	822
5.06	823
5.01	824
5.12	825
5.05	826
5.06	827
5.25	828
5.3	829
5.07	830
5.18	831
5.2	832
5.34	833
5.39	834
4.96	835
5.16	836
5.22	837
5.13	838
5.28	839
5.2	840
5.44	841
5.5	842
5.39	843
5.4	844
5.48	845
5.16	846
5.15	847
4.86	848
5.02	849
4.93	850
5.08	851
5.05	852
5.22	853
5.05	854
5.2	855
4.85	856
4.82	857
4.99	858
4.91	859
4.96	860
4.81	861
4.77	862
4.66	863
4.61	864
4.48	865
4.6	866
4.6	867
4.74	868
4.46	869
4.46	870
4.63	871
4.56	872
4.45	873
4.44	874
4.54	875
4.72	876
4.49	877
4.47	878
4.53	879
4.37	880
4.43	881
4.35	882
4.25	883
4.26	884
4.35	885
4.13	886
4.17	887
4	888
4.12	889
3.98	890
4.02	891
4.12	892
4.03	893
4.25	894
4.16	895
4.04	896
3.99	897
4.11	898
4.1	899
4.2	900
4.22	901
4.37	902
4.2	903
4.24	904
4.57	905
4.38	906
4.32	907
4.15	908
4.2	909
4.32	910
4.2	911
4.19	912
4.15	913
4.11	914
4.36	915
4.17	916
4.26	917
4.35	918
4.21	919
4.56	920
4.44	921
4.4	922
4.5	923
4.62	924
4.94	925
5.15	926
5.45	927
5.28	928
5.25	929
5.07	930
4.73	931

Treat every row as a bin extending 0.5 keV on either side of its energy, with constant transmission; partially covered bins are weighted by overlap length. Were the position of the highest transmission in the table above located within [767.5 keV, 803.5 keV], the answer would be 775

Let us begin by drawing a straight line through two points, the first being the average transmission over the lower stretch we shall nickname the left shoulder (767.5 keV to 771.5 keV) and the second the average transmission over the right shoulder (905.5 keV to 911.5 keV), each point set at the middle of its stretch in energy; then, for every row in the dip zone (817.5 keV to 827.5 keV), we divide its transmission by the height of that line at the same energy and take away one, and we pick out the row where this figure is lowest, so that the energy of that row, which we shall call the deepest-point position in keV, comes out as 822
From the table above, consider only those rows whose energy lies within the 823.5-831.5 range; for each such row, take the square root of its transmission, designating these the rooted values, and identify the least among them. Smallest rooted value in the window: 2.24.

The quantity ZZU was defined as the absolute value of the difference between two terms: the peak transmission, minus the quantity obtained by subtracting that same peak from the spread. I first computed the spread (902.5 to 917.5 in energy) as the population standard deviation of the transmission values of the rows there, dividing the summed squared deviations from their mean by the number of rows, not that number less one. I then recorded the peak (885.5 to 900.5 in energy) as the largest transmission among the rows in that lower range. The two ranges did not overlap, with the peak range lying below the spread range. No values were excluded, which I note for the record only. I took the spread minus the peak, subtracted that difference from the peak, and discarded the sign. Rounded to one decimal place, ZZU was 8.4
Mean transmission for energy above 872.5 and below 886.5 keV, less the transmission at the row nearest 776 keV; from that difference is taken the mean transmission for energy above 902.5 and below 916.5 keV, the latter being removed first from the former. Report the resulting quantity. -5.1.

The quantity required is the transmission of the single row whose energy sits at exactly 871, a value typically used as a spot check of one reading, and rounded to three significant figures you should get 4.63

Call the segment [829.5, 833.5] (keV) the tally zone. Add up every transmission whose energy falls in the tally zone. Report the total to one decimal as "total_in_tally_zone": 20.8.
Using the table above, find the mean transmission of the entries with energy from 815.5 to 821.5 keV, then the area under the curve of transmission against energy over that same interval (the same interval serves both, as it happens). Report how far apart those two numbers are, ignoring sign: 26.8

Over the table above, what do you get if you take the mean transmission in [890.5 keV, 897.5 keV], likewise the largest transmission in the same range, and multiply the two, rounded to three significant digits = 17.4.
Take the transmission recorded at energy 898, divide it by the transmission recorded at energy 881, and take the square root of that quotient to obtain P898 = 0.96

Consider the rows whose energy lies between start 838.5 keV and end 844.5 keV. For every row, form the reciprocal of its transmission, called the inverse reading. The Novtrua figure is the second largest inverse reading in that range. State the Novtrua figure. 0.189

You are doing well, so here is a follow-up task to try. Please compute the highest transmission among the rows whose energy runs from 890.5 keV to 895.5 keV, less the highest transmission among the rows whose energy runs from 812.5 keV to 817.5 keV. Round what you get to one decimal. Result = -1.2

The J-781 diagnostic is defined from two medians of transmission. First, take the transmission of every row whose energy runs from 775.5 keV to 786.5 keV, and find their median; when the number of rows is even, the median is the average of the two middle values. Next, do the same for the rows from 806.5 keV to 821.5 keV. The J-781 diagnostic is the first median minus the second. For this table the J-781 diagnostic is -0.1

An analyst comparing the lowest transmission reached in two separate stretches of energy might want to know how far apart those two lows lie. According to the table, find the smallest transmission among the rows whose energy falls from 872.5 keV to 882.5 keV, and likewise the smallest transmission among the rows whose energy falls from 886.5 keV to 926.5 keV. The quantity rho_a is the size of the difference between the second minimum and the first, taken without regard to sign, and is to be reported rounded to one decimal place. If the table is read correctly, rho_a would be 0.4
